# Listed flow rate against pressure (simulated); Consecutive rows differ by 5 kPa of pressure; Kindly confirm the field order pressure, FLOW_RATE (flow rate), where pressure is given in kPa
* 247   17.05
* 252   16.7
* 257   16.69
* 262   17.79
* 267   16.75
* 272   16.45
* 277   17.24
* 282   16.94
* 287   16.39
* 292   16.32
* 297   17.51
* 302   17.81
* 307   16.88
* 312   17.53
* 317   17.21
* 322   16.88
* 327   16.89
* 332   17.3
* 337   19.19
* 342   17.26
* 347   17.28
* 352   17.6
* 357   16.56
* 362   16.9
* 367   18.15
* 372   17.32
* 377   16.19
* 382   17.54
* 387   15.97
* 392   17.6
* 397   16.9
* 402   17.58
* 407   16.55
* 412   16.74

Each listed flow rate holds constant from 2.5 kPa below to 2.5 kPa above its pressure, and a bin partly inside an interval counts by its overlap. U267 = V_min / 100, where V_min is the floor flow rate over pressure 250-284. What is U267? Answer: 0.1645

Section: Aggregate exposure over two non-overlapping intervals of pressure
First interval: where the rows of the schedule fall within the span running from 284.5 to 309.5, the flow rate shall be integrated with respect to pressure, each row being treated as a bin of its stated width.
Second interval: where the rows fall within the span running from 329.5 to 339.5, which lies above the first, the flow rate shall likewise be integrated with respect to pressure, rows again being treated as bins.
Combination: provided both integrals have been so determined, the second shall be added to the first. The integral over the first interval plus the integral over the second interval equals 607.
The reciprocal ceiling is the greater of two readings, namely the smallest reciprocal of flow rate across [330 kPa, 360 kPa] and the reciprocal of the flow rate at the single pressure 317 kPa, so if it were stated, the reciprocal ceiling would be 0.0581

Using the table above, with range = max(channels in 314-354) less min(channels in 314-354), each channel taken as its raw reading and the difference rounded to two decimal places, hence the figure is 2.31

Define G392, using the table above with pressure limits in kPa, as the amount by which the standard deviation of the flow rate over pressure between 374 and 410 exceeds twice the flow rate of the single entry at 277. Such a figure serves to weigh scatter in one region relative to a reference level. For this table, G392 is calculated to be -33.8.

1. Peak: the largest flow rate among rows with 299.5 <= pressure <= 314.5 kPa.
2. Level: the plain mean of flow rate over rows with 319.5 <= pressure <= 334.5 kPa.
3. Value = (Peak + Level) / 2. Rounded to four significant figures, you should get 17.42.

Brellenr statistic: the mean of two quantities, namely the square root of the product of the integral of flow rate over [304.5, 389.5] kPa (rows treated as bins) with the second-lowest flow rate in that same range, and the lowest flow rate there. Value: 84.9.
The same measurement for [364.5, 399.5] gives 57.2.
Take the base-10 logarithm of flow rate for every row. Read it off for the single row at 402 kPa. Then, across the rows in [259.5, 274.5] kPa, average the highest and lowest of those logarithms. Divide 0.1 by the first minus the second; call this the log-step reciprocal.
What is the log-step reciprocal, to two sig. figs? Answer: 8.4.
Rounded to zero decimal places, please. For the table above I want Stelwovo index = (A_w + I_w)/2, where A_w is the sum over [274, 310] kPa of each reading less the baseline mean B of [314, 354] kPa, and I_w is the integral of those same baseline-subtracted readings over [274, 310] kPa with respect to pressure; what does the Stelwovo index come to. -9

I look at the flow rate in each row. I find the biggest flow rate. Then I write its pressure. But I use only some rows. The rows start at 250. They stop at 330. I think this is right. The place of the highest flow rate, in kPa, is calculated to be 302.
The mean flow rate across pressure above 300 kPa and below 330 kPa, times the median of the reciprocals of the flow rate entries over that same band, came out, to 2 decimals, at 1.01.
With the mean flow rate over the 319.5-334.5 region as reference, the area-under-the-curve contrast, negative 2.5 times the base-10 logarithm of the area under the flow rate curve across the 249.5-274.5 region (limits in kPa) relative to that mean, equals -3.49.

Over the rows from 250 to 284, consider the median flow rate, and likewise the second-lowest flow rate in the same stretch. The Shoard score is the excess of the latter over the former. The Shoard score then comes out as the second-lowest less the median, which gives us -0.06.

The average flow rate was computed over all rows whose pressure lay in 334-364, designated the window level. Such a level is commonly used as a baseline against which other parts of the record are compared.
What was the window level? 17.5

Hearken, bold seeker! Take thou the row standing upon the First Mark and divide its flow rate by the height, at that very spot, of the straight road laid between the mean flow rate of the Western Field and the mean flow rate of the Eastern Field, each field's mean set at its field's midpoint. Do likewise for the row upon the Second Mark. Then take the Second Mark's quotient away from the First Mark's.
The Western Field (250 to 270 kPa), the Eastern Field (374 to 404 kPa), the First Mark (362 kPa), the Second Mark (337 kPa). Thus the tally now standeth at -0.13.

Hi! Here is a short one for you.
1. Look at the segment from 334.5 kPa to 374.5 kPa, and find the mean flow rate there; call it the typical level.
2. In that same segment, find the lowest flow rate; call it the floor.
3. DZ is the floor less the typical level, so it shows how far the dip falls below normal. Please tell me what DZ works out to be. -0.97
